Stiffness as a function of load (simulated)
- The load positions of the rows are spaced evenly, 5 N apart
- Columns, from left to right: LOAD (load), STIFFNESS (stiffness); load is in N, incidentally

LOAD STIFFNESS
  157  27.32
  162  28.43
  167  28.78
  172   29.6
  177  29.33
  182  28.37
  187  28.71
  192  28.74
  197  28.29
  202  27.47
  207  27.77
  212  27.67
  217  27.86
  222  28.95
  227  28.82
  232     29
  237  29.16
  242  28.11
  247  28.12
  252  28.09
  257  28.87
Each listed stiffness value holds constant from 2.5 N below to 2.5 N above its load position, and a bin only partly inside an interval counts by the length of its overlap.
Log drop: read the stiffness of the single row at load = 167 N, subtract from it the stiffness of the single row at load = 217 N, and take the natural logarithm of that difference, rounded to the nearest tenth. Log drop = -0.1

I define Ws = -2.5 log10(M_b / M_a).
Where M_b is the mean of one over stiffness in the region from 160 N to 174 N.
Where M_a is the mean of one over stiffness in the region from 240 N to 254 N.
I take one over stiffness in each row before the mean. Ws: 0.031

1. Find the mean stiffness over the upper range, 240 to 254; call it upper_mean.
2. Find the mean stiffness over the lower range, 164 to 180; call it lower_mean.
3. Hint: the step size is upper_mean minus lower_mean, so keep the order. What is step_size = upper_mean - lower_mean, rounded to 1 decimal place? -1.1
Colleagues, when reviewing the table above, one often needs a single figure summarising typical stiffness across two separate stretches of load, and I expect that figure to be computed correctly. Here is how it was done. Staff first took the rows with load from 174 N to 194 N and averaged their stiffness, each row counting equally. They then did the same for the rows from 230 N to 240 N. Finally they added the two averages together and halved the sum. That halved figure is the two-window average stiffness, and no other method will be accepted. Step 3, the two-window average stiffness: 28.9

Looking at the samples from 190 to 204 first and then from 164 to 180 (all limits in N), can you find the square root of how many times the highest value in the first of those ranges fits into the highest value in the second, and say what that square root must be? 1.01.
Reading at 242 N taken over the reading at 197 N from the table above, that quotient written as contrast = 0.99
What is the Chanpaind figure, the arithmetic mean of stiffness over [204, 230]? 28.21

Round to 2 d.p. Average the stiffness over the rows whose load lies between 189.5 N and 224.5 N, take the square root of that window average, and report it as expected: 5.30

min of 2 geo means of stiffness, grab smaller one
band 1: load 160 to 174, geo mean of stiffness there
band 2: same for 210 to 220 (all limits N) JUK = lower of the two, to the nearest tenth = 27.8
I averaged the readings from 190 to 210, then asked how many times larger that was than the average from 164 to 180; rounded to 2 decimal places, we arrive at 0.96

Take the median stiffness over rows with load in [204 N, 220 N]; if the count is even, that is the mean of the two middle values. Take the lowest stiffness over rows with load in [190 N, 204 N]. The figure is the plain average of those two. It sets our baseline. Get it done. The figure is 27.6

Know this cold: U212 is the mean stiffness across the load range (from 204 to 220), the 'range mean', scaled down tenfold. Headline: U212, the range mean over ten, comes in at 2.78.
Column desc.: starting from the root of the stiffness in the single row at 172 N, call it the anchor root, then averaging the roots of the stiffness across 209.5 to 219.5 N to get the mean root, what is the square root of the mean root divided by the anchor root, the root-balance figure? 0.98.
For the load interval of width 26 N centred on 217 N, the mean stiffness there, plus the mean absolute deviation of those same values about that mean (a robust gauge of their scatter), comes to 28.8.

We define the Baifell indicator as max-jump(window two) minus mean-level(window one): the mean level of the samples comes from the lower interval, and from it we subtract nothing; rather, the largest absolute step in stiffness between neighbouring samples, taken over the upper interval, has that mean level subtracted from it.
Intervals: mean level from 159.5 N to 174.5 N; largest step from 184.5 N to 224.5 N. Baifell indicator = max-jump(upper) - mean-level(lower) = -27.8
